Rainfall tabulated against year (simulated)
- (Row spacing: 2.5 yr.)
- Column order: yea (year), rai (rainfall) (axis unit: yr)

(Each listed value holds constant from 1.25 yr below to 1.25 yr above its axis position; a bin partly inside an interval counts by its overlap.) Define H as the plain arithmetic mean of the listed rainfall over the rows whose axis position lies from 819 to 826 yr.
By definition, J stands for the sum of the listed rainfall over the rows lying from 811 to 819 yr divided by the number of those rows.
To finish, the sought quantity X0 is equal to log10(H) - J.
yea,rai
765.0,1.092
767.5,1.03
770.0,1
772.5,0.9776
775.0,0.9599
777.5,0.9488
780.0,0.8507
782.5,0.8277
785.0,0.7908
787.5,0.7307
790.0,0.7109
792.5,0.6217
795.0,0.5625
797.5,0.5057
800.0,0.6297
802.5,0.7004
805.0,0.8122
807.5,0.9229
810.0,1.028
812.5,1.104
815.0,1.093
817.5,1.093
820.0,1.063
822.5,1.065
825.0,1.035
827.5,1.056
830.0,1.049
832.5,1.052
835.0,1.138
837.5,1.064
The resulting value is -1.1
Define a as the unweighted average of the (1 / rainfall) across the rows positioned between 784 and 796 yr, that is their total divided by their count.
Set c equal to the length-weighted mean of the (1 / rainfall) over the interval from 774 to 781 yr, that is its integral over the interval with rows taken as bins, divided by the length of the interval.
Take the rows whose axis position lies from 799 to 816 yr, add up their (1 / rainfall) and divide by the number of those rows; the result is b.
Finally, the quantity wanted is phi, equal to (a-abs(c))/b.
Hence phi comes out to 0.3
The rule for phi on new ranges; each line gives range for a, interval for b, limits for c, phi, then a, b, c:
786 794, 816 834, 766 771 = 0.5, 1.46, 0.9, 0.98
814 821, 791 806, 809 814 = 0.0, 0.92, 1.6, 0.94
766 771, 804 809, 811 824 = 0.1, 0.99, 1.2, 0.92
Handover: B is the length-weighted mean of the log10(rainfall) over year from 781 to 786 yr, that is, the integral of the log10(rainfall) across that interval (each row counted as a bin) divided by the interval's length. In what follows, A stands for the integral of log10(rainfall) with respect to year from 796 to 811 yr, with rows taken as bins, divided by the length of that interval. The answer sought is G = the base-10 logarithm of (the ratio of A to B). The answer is 0.16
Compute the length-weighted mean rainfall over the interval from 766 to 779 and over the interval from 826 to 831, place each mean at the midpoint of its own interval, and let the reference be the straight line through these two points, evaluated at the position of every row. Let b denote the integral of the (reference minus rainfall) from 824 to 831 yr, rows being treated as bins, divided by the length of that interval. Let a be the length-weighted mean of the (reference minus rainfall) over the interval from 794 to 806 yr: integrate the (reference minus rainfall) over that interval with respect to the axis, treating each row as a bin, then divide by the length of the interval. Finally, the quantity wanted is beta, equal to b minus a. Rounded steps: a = 0.38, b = 0.00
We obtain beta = -0.37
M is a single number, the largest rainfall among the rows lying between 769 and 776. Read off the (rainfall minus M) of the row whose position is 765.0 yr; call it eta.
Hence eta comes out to 0.09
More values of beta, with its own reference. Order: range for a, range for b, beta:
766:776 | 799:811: 0.22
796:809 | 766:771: -0.34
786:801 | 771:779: -0.35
